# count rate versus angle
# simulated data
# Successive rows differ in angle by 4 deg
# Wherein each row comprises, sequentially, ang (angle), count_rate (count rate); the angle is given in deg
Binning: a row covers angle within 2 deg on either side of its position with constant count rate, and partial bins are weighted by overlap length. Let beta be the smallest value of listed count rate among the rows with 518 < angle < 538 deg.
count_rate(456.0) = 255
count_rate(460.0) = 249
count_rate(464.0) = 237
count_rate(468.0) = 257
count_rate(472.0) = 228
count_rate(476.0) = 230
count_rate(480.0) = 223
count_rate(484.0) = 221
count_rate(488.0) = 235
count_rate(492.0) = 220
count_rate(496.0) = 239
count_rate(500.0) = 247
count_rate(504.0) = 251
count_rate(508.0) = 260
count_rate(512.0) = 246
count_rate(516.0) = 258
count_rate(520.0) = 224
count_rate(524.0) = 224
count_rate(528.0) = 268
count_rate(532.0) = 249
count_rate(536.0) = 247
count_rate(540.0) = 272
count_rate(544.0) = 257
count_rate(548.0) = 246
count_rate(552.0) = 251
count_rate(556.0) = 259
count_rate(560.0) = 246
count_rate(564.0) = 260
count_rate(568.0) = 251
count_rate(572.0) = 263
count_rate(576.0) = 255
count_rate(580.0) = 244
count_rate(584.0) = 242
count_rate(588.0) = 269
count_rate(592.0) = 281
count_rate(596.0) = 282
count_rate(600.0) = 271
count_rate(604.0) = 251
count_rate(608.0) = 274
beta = 224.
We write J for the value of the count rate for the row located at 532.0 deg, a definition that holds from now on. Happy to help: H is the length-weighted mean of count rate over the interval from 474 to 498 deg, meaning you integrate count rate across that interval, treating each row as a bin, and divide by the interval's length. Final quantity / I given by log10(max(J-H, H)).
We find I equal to 2.36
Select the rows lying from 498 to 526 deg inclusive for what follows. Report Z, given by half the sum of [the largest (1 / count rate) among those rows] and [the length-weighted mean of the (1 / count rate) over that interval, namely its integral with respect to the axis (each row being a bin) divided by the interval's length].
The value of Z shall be 0.0043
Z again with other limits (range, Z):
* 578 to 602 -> 0.0040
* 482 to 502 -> 0.0044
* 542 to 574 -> 0.0040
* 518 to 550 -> 0.0043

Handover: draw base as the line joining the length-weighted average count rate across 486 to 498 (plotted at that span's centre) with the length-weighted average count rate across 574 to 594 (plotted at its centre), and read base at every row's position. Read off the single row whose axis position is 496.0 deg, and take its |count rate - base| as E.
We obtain 6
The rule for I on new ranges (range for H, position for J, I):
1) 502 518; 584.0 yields 2.40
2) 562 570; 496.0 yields 2.41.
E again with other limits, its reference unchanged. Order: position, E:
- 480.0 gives 5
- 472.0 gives 3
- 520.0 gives 16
